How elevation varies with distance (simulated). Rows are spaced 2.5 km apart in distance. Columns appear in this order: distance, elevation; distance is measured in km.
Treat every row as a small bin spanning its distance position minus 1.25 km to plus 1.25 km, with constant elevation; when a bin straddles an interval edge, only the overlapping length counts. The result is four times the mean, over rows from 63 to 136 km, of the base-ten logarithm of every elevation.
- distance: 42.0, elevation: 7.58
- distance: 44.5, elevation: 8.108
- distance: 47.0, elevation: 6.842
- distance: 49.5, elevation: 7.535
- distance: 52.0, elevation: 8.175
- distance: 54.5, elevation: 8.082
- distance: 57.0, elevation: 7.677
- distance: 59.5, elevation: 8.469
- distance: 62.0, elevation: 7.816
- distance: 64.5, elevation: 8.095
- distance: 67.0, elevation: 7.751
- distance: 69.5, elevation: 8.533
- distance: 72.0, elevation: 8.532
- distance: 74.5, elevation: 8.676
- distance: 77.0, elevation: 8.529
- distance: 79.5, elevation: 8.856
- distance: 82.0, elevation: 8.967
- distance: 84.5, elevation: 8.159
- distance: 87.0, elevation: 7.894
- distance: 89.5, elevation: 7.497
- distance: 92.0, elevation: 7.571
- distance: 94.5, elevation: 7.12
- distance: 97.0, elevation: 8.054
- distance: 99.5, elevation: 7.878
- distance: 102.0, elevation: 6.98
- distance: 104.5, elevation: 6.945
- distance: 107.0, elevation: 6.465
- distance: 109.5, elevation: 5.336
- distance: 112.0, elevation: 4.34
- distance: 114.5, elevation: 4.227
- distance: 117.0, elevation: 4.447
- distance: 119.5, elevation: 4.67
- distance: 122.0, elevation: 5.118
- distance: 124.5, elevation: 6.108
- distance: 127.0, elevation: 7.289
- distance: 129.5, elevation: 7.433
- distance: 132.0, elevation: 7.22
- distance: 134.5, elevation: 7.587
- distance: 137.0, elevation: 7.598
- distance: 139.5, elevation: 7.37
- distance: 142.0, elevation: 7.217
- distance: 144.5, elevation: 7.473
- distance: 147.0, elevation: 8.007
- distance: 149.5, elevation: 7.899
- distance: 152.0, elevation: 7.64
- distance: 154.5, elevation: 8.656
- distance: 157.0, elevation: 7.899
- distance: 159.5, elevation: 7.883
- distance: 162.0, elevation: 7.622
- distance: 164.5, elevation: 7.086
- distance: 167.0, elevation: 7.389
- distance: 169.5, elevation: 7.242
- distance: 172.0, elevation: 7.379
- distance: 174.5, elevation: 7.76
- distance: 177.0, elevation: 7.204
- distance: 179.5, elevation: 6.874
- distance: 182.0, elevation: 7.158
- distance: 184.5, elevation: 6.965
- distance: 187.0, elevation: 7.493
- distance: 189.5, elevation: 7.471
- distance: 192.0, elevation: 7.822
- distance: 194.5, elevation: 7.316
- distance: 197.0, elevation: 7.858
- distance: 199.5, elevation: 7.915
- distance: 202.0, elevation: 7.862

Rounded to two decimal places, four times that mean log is 3.37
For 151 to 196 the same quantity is 3.50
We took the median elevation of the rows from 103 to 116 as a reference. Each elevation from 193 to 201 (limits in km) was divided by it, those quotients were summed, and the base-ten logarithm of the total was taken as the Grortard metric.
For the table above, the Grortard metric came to 0.64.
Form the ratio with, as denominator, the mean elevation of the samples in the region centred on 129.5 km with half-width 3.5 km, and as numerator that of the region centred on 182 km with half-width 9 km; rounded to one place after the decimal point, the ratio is 1.0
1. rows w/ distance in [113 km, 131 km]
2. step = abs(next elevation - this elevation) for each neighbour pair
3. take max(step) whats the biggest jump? 1.2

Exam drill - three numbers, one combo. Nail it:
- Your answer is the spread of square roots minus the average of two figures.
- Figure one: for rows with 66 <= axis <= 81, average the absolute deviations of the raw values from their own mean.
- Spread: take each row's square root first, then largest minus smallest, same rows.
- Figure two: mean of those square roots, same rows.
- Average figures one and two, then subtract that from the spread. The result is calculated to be -1.39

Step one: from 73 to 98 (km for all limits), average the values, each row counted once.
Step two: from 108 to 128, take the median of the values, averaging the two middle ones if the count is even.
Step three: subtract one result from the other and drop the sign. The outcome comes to 3.24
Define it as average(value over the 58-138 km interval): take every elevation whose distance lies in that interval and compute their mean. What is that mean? 7.2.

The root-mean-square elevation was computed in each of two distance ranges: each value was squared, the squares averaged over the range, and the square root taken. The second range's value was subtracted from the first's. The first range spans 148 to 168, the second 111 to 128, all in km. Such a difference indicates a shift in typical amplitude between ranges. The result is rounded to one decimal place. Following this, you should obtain 2.5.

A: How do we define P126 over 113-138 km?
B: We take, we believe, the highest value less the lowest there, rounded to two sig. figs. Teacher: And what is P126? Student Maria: 3.4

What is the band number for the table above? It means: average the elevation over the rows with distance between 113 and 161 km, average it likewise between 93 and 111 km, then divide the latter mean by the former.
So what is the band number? 1.00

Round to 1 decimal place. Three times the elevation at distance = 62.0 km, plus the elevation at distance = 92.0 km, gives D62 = 31.0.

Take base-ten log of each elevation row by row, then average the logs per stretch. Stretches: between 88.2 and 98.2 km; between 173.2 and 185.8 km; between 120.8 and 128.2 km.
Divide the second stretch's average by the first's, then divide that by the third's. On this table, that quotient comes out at 1.24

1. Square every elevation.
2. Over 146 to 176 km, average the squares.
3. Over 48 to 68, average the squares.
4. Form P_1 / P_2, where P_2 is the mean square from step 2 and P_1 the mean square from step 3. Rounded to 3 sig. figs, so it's 1.06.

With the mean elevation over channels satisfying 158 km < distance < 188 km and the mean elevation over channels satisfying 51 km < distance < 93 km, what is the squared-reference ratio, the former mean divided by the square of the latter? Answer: 0.109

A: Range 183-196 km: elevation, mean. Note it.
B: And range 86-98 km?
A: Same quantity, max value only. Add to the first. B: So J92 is 15.5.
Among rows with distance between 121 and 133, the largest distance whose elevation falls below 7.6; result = 132.0 km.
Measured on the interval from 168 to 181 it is 179.5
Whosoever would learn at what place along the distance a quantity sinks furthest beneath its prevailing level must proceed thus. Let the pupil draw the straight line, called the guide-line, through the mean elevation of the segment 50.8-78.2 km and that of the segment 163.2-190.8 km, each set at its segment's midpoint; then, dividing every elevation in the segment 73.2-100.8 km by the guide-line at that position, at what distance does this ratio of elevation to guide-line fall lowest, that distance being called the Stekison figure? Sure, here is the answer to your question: 94.5 km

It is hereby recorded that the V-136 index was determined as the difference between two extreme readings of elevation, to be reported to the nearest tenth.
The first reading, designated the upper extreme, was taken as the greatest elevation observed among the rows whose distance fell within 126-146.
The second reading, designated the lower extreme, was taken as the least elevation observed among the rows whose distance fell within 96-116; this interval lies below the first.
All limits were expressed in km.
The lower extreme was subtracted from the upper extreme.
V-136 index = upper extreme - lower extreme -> 3.4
